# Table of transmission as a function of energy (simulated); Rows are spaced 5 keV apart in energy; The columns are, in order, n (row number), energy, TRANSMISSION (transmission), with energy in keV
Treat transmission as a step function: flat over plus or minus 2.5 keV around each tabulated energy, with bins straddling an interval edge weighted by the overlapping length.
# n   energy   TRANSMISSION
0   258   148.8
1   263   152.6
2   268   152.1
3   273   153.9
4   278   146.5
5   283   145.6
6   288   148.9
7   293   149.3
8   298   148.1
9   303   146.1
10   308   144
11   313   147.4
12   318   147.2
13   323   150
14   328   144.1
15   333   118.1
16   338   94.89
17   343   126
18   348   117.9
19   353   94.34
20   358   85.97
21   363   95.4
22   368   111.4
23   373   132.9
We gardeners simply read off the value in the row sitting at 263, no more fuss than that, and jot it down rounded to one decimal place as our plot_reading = 152.6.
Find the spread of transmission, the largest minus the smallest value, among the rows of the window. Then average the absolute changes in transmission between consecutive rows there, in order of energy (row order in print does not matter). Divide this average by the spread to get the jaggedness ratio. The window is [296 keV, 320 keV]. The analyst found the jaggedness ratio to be 0.47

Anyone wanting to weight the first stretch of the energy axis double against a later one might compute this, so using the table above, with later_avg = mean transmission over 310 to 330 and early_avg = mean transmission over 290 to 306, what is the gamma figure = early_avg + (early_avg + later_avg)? 443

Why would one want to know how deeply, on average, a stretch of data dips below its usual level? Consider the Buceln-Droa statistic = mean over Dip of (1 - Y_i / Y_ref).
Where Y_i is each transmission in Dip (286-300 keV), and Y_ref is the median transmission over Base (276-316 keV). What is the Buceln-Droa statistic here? -0.012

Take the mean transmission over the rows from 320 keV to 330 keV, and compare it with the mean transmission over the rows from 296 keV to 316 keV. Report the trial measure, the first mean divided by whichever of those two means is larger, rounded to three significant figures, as 1.00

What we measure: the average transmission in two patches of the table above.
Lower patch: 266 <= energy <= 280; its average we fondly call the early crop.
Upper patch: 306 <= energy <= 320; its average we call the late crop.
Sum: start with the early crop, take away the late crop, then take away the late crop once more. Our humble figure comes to -142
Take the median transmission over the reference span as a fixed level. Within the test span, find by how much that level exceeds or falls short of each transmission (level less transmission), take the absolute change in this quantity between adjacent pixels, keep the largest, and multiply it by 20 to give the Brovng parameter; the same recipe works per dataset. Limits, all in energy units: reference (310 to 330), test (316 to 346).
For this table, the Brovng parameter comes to 622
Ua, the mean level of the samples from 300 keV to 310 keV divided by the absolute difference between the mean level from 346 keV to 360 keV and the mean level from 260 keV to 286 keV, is 2.9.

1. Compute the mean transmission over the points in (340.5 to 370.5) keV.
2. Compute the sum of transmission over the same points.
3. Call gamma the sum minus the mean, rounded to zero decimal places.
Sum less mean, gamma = 526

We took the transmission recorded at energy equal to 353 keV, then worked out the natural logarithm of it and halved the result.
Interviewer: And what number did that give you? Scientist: 2.27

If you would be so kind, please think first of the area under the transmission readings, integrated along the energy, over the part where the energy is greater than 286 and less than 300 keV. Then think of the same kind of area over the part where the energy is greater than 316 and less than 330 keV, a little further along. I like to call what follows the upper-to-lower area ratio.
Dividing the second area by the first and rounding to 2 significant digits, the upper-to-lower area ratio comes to 0.99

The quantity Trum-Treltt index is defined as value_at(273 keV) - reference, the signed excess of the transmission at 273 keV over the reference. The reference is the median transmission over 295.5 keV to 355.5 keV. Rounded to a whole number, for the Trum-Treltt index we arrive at 10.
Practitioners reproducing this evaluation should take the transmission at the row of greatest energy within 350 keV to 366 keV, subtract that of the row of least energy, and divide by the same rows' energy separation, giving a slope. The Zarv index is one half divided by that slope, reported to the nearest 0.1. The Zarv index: 4.7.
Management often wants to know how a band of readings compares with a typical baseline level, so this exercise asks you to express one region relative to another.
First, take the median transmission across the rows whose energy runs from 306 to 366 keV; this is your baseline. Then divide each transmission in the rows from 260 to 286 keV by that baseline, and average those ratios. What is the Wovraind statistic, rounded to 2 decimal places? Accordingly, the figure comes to 1.23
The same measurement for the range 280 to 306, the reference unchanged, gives 1.21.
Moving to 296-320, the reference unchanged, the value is 1.20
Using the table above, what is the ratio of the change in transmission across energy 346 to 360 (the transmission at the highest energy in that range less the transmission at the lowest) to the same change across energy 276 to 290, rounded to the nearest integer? -13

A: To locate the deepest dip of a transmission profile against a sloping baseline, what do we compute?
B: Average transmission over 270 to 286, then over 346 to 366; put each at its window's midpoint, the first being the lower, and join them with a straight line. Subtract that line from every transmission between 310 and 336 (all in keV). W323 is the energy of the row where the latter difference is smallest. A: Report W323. 333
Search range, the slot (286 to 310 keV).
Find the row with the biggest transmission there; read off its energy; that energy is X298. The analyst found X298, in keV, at 293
